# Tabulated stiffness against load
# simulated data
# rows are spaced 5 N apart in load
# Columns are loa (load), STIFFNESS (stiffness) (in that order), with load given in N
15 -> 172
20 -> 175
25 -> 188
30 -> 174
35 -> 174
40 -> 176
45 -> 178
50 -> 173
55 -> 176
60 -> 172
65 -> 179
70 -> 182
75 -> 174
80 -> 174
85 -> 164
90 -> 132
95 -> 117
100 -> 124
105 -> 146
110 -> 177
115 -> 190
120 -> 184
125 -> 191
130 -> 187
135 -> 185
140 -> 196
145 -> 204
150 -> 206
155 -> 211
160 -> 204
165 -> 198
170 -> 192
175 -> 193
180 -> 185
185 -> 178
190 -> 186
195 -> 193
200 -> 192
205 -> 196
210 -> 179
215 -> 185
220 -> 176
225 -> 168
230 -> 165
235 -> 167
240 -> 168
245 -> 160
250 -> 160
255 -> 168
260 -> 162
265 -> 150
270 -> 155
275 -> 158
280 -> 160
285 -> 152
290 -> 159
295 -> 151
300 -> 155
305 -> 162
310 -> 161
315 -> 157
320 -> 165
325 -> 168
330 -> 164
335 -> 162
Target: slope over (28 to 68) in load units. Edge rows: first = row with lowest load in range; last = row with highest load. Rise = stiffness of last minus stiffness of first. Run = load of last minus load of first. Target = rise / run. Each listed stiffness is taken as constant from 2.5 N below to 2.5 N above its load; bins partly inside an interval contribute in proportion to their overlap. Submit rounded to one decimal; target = 0.1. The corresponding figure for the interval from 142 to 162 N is 0.0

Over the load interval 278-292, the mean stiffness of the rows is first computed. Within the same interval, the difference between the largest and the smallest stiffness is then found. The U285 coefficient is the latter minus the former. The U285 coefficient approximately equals -149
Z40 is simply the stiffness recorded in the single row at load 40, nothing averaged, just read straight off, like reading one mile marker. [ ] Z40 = 176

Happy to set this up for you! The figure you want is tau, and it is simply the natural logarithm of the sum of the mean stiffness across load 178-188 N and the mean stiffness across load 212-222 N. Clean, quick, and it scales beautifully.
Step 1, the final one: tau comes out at 5.89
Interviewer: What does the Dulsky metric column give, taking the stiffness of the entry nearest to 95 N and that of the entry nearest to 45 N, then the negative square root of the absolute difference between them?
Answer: -7.8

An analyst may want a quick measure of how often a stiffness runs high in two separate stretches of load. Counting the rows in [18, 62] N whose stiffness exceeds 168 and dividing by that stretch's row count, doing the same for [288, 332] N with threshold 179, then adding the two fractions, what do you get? 1.0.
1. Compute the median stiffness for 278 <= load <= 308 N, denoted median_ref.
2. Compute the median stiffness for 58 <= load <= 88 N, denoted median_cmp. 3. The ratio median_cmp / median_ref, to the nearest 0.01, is 1.11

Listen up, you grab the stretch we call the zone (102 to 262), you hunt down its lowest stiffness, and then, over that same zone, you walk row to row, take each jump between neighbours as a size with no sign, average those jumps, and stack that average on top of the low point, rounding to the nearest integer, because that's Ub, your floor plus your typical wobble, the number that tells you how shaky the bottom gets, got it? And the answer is 153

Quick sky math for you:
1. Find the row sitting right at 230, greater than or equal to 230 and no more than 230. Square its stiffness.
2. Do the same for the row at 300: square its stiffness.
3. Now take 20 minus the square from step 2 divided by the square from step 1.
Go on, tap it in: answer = 19.1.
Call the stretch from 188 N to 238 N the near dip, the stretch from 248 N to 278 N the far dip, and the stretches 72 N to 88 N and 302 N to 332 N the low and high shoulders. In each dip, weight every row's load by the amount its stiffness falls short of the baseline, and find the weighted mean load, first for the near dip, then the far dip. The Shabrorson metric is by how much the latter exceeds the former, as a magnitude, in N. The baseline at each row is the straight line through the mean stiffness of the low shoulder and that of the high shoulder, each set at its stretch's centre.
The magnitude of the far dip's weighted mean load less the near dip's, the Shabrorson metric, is 62.9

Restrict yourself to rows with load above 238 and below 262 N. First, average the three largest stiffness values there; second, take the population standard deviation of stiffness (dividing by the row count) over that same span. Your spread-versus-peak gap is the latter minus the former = -162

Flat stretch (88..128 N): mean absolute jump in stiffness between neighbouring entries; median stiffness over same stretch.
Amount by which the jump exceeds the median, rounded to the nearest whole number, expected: -147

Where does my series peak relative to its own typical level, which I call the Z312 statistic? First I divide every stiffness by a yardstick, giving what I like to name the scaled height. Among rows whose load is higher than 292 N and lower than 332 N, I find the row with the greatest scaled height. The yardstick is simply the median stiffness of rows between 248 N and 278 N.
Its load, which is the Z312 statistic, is 325 N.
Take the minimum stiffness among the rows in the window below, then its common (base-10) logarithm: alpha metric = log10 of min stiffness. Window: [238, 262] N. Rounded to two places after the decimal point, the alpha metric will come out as 2.20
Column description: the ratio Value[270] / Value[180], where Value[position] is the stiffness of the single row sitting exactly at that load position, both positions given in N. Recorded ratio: 0.84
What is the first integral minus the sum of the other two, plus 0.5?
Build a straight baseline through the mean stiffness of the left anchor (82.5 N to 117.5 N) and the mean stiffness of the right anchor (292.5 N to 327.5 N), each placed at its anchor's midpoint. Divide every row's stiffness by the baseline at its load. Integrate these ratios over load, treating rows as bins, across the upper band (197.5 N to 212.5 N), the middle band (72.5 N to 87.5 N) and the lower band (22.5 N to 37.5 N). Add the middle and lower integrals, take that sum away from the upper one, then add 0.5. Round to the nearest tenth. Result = -16.6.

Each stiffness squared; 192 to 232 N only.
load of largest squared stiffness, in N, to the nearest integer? 205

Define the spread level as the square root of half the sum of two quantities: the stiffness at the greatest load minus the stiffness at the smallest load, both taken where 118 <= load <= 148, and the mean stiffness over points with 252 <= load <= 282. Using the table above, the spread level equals 9.5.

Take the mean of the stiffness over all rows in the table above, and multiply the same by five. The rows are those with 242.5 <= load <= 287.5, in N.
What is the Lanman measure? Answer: 792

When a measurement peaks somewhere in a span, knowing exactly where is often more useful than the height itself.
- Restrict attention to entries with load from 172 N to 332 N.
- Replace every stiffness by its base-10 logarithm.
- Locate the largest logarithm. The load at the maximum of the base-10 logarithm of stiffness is 205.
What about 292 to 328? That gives 325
